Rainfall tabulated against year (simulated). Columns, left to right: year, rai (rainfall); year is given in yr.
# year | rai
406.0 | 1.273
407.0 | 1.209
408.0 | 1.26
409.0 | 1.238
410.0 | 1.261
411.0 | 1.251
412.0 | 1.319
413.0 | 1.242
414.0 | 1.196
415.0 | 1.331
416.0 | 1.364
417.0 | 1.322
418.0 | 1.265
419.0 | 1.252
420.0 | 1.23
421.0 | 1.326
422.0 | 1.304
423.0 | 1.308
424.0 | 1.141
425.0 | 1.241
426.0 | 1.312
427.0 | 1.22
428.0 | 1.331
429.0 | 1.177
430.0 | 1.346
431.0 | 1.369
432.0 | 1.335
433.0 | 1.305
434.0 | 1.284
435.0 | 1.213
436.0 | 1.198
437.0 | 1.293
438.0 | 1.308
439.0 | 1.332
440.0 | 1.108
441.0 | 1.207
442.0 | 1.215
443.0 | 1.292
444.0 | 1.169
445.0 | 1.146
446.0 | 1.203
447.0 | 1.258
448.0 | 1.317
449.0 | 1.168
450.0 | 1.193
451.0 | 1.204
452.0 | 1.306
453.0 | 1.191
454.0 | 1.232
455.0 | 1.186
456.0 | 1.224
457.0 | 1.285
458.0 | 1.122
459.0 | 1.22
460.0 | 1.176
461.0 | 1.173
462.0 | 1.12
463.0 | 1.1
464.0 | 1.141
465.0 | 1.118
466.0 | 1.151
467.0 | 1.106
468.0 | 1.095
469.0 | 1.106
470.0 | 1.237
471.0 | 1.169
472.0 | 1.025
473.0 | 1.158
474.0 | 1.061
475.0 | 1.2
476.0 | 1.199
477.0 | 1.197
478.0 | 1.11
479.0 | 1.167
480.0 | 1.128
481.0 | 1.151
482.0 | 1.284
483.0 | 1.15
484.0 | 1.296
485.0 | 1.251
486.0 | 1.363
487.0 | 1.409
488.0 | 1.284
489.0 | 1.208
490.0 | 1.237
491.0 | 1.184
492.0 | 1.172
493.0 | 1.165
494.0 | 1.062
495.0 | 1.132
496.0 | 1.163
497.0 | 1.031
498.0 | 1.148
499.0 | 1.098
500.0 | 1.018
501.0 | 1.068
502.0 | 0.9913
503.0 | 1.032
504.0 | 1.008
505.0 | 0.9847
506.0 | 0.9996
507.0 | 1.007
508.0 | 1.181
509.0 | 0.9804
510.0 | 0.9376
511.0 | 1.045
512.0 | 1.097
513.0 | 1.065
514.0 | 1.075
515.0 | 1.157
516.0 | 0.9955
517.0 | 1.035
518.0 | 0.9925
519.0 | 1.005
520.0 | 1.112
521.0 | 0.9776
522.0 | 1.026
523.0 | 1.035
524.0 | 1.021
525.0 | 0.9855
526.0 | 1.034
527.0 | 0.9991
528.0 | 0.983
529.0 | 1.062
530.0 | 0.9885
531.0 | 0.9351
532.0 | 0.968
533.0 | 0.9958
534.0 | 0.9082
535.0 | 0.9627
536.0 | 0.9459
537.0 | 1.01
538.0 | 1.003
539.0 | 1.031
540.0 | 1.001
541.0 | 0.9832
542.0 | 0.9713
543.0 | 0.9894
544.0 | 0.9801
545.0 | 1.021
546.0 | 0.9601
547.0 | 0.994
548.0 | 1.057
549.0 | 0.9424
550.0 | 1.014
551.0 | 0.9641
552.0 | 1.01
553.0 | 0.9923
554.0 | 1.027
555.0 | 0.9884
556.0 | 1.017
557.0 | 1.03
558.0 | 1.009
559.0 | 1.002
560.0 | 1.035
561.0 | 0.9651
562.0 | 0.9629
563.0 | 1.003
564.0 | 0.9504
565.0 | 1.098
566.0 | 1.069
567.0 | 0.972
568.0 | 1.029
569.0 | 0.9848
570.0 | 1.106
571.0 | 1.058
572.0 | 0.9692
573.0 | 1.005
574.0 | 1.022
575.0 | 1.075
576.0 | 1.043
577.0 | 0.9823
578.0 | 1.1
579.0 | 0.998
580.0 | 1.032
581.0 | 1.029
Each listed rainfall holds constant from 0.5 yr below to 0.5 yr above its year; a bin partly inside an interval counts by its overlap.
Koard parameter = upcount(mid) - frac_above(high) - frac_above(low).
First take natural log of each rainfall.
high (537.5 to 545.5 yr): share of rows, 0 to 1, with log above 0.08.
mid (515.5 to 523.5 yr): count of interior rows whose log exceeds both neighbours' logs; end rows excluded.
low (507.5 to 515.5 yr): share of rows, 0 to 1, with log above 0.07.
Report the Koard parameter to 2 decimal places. 1.50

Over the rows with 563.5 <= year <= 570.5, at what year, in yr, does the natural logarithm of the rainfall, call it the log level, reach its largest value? 570.0 yr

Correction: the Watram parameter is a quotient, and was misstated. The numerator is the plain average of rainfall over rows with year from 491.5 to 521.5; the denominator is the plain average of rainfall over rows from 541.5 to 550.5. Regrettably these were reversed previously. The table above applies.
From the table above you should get 1.07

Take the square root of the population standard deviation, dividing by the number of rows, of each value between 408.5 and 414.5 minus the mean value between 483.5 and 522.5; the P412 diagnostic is 0.191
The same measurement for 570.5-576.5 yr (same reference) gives 0.187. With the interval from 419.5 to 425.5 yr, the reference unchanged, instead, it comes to 0.251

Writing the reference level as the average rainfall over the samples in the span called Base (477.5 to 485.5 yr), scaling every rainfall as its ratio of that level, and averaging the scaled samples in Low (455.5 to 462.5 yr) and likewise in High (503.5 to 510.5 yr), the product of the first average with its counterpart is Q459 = 0.85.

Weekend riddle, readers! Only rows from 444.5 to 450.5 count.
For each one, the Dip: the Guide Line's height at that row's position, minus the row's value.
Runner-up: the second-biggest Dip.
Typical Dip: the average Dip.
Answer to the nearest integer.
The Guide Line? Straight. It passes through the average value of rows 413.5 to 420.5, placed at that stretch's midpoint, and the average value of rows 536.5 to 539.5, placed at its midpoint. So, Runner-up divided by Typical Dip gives -40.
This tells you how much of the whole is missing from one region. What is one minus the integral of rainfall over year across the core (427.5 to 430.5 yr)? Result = -2.9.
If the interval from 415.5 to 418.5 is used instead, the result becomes -3.0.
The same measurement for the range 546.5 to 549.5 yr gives -2.0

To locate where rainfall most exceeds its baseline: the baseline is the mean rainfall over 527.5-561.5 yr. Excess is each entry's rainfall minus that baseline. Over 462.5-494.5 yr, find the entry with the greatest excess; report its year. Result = 487.0 yr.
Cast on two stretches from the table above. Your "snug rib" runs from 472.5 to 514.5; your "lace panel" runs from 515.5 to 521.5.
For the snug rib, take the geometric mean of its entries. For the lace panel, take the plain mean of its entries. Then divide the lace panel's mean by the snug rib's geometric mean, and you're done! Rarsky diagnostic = 0.91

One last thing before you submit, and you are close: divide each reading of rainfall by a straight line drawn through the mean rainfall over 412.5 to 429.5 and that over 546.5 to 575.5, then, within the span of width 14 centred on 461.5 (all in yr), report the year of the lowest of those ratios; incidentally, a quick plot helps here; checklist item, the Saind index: 463.0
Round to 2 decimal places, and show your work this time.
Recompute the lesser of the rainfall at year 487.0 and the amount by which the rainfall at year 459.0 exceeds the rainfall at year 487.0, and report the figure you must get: -0.19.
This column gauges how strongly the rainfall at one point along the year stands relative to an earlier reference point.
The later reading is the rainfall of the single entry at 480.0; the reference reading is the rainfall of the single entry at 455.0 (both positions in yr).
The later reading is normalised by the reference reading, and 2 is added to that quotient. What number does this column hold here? 2.95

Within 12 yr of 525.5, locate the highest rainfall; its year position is 515.0 yr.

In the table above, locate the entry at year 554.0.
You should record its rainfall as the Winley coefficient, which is 1.027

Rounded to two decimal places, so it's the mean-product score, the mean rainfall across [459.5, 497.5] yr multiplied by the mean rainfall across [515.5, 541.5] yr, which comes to 1.17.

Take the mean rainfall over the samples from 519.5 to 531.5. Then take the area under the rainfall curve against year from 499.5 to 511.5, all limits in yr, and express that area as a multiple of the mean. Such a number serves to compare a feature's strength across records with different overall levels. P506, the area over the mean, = 12.1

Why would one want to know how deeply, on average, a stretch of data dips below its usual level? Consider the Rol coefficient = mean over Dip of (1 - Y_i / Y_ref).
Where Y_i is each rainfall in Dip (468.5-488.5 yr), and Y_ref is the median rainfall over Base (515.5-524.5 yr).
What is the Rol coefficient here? -0.17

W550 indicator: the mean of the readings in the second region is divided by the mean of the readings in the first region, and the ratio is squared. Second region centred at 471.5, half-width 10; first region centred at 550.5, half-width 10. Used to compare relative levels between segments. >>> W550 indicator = 1.29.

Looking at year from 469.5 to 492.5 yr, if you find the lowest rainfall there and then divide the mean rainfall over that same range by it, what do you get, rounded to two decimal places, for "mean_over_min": 1.17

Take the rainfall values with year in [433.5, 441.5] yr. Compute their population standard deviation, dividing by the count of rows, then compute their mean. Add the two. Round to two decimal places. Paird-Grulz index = 1.31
